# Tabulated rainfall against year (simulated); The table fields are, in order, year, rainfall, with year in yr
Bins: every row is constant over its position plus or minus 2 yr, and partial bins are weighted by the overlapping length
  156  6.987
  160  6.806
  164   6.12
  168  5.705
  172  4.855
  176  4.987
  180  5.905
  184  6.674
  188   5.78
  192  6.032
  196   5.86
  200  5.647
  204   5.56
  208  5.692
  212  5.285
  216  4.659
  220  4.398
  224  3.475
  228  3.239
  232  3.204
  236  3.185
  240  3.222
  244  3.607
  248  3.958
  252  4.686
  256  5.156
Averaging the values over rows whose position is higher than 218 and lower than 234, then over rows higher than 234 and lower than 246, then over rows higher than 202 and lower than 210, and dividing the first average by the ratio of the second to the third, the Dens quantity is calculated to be 6.0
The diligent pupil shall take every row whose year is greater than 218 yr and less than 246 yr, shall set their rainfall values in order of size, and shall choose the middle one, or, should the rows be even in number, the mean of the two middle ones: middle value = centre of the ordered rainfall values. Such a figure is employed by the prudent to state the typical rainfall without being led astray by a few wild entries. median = 3.24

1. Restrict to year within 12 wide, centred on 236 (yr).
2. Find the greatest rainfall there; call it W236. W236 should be 3.222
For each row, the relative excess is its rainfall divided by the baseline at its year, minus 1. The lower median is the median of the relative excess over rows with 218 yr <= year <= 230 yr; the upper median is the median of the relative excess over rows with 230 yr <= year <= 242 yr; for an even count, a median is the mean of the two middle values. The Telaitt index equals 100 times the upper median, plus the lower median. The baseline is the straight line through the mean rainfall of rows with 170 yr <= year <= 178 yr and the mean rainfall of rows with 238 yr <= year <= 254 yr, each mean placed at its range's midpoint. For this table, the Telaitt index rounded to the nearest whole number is -21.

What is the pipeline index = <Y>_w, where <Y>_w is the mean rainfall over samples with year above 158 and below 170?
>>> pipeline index 6.21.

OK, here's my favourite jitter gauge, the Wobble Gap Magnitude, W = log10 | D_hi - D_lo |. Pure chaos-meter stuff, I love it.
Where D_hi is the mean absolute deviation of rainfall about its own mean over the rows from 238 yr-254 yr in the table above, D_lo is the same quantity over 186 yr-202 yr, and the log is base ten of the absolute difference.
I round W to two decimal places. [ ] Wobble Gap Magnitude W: -0.47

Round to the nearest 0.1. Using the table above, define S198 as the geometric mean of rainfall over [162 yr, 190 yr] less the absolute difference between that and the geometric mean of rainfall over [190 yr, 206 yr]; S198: 5.6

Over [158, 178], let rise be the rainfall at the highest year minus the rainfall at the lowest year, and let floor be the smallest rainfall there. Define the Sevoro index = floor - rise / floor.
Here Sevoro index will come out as 5.2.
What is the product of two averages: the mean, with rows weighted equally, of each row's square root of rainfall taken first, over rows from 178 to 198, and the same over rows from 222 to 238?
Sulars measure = 4.45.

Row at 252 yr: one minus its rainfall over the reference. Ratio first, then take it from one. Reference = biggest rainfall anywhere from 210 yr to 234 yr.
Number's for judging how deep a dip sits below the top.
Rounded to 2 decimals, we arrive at 0.11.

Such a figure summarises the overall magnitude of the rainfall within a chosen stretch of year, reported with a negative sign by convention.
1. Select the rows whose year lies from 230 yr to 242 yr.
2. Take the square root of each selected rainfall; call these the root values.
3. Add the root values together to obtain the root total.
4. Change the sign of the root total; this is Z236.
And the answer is -5.4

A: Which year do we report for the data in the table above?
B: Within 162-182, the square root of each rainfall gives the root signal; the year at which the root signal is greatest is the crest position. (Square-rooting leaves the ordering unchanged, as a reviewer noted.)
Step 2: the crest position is 164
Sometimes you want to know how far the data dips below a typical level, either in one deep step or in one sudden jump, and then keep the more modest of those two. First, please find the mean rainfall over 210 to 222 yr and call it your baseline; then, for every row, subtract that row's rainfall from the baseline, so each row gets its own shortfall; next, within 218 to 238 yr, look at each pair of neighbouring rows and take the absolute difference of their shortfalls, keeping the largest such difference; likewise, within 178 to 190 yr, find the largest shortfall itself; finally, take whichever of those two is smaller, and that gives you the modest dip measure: -1.0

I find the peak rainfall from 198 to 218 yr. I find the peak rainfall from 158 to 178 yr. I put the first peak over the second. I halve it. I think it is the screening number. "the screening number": 0.418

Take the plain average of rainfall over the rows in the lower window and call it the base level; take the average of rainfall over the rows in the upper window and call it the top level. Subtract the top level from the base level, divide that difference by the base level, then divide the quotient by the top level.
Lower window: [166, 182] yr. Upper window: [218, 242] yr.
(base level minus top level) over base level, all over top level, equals 0.103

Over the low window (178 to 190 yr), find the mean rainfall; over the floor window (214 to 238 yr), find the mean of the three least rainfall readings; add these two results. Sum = 9.3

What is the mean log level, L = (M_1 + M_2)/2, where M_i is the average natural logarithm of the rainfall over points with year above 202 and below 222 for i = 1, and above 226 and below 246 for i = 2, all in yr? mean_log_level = 1.41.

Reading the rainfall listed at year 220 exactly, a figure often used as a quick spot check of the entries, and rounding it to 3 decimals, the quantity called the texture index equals 4.398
